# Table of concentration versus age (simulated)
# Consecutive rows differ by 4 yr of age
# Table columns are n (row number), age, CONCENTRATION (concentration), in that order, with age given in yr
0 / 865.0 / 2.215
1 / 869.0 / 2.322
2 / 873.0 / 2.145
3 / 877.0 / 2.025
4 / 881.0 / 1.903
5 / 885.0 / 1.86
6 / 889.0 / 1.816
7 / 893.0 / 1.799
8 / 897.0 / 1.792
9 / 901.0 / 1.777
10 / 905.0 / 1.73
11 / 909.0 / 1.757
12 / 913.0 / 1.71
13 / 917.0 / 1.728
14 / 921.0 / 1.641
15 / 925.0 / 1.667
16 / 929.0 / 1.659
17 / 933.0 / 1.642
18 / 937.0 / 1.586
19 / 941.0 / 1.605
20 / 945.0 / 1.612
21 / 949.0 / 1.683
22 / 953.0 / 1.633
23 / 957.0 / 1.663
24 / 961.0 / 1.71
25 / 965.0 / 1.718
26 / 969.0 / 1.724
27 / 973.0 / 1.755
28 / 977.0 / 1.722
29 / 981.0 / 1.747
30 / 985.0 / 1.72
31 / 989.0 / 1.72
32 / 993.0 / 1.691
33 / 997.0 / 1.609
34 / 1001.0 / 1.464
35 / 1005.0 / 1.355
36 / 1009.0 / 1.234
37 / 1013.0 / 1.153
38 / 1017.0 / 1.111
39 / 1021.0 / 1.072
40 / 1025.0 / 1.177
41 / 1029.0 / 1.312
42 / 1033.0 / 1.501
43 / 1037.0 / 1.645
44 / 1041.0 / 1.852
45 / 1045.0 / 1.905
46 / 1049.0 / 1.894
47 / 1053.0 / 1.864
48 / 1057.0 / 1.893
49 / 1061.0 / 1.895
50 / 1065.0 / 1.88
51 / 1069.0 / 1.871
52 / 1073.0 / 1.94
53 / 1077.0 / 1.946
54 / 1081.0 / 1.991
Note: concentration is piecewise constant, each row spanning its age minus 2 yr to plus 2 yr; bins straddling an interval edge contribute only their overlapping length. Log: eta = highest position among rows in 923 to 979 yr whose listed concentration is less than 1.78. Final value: 977.0 yr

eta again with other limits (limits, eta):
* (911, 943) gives 941.0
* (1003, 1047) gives 1037.0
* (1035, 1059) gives 1037.0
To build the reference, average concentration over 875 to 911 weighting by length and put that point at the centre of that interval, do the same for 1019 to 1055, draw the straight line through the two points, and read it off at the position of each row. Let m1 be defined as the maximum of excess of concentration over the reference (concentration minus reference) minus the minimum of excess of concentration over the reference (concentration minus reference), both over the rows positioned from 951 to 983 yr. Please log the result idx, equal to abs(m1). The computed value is 0.2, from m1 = 0.2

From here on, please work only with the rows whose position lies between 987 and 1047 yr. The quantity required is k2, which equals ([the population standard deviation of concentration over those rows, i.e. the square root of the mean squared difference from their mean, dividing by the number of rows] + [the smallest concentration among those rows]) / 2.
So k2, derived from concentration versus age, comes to 0.67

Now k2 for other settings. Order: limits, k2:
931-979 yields 0.82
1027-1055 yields 0.76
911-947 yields 0.82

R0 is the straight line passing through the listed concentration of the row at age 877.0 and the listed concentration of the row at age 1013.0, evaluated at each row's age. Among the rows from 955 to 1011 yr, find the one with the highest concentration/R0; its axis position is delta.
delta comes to 993.0 yr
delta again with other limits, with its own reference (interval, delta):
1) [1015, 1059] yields 1057.0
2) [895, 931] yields 929.0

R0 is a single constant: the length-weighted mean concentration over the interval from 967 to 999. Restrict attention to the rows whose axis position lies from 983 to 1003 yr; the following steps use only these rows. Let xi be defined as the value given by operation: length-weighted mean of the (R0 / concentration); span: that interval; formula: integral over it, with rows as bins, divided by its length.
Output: 1.047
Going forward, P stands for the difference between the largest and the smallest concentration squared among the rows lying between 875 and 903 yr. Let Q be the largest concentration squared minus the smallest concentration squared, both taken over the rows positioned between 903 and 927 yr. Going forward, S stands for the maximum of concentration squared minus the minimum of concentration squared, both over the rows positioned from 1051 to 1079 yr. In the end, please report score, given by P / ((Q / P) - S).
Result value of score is 8.9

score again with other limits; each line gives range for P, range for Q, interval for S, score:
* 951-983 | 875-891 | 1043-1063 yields 0.2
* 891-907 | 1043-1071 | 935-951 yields 0.8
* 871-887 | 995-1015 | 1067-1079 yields 1.4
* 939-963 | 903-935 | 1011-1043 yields -0.3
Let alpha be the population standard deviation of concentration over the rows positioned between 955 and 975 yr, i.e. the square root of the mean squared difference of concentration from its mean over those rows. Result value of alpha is 0.030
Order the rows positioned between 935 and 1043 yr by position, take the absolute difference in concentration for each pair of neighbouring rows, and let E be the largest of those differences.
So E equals 0.21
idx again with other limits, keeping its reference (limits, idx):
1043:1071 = 0.0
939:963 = 0.1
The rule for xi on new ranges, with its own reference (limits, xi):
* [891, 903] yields 0.956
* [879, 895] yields 0.928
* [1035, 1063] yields 0.927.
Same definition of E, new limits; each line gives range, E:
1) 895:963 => 0.09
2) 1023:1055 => 0.21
